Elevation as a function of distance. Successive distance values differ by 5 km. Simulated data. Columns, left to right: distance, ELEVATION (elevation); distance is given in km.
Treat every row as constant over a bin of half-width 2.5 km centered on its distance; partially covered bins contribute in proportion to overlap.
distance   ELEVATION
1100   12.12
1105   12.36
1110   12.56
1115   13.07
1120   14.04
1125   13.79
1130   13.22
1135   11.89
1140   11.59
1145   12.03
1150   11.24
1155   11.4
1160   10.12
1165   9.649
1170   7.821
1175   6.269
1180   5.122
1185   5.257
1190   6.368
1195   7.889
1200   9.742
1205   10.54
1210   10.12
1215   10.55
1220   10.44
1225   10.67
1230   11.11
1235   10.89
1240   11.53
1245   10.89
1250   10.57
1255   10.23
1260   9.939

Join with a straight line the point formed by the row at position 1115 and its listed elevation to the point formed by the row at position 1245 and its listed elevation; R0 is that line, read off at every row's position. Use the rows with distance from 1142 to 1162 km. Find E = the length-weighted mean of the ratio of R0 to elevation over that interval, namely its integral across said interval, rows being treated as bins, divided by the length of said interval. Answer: 1.11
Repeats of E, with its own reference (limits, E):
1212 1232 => 1.06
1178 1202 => 1.83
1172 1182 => 2.09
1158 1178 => 1.52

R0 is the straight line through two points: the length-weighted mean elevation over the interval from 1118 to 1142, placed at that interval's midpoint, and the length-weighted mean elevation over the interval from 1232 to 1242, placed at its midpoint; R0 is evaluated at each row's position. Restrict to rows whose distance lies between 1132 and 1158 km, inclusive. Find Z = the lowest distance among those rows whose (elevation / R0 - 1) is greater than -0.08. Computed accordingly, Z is 1135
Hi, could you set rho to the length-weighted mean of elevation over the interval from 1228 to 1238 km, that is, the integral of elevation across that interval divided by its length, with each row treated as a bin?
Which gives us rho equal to 11.0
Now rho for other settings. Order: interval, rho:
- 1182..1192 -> 5.8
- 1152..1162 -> 10.8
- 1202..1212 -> 10.3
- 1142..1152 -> 11.7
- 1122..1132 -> 13.5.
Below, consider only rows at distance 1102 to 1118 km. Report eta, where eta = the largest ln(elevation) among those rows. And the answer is 2.57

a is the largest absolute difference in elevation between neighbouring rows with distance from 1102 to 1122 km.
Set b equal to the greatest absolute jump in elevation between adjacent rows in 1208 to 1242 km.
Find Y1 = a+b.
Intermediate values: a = 1.0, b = 0.64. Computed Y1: 1.6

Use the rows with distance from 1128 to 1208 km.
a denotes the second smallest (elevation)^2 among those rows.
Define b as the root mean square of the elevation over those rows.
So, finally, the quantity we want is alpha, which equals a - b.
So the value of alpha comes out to 18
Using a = 28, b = 9.7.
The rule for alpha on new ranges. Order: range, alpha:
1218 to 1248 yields 103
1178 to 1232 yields 18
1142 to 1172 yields 83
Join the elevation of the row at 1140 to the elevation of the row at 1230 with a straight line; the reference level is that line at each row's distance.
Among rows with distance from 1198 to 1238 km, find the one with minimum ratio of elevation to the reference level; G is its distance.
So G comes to 1200 km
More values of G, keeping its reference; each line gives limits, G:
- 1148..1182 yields 1180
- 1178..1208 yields 1180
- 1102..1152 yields 1150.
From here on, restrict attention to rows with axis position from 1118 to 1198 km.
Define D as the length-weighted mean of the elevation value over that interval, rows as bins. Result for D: 9.8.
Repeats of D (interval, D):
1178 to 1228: 8.7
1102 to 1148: 12.7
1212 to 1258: 10.7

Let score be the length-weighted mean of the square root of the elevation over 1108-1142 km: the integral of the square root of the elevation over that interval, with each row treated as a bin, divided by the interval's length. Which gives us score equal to 3.6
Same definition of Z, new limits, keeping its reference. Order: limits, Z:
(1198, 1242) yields 1225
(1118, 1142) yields 1120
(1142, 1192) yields 1145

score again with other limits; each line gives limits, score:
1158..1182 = 2.8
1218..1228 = 3.3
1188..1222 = 3.1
